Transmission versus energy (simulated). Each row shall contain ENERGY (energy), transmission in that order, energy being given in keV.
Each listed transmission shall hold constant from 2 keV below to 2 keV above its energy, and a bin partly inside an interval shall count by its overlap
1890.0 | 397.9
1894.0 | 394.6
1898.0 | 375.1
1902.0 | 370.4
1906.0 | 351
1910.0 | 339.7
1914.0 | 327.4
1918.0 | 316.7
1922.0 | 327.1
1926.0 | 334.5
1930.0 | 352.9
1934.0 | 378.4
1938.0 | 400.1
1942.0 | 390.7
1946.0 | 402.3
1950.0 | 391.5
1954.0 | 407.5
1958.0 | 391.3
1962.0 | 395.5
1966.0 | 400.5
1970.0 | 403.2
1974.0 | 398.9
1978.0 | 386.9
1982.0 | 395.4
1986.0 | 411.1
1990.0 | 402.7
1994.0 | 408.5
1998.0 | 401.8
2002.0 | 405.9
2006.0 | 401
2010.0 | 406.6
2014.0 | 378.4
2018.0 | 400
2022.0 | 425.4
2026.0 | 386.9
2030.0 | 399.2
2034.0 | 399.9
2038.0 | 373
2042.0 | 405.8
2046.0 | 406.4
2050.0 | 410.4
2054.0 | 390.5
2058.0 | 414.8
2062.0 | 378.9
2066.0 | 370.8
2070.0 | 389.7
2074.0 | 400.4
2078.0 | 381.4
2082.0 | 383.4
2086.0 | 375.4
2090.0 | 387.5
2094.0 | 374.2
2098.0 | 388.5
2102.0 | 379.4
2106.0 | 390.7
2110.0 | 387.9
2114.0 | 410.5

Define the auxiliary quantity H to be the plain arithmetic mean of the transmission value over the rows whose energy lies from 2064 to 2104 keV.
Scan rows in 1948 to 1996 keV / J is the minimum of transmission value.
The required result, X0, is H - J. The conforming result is -4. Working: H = 383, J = 386.9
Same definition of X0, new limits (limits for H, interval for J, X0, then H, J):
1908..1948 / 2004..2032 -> -21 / 357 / 378.4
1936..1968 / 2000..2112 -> 27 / 397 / 370.8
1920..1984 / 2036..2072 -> 14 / 385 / 370.8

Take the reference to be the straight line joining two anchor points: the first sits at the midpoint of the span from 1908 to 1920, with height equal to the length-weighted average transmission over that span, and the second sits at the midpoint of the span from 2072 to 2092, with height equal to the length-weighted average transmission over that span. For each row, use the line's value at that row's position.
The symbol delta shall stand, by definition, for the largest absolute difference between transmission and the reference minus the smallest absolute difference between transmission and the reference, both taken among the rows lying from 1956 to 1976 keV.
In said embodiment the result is 8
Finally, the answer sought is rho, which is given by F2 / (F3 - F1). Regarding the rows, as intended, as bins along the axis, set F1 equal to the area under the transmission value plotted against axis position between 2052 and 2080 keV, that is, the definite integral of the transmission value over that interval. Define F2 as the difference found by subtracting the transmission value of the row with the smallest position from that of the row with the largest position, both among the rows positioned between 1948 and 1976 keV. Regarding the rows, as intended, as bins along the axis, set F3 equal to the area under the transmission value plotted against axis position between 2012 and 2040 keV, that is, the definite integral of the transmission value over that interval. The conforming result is 0.05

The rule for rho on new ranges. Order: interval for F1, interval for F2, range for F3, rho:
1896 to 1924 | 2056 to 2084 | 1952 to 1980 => -0.02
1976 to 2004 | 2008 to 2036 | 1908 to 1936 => 0.00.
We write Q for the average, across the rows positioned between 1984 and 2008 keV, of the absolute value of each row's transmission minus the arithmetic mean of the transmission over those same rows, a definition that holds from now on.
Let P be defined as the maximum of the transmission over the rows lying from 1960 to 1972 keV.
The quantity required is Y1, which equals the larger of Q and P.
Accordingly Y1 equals 403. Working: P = 403.2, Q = 3.3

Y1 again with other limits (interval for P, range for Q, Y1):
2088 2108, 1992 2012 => 391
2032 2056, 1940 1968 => 410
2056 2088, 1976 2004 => 415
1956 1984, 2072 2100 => 403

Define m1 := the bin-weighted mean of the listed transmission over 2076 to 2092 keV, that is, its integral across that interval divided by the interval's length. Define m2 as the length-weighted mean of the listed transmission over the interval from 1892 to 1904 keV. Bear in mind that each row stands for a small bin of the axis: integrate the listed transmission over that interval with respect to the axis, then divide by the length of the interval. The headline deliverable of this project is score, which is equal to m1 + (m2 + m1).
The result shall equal 1144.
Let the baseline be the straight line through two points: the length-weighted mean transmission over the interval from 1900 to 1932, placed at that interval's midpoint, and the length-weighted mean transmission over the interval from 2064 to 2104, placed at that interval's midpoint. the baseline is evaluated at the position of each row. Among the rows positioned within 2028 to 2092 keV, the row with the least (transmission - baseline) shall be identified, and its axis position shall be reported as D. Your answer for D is 2086.0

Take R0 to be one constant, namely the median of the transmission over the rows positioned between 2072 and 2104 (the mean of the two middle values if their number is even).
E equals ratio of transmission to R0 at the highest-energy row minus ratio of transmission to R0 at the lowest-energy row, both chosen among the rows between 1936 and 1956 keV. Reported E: 0.019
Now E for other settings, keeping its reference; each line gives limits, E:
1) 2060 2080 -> 0.007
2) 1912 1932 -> 0.067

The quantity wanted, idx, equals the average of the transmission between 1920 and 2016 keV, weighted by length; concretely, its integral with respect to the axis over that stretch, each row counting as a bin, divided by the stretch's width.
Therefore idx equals 391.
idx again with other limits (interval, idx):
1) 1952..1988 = 399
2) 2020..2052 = 401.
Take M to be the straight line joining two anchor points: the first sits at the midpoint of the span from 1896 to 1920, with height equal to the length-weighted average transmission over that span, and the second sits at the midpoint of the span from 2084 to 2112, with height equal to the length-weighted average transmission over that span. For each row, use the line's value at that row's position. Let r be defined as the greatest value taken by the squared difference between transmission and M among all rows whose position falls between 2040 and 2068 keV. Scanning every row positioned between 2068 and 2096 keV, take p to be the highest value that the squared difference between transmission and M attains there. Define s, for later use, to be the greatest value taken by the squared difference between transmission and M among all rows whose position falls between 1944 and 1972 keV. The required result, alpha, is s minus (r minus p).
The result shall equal 1631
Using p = 469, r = 1532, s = 2695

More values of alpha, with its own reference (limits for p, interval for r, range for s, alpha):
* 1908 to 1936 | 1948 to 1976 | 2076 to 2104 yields -1603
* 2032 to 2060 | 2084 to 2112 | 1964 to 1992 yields 3896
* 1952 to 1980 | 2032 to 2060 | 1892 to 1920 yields 3721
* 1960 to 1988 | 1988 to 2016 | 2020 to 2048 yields 3605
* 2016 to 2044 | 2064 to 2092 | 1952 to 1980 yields 5439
